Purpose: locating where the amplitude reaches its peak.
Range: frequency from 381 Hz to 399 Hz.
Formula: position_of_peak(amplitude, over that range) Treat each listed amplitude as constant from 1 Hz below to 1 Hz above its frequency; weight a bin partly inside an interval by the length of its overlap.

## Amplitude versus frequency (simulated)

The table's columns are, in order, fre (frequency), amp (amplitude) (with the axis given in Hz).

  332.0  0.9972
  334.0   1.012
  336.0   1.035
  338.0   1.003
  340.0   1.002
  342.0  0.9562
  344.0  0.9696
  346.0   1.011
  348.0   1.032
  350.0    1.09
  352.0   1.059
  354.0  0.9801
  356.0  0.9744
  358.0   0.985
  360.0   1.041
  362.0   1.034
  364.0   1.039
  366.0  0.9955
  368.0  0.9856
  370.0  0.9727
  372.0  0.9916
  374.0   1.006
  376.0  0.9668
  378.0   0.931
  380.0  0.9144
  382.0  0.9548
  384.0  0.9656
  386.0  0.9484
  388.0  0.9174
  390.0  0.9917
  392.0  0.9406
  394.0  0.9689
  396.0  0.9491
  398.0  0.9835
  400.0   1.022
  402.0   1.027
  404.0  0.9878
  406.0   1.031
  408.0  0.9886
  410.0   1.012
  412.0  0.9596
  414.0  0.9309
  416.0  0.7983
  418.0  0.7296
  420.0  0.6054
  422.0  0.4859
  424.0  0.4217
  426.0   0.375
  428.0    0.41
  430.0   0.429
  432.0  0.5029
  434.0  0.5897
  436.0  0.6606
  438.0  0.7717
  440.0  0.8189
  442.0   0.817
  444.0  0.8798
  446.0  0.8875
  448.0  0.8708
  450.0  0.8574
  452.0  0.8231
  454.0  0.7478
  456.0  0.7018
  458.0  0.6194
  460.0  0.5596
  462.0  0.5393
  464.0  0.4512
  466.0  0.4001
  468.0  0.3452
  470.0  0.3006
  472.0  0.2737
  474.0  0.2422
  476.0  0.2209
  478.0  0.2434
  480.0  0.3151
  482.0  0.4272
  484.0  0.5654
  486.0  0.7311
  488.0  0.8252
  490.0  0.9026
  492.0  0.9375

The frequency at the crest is 390.0 Hz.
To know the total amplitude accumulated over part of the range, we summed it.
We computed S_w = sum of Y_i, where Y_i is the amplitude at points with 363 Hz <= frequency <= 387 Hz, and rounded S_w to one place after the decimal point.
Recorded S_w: 11.7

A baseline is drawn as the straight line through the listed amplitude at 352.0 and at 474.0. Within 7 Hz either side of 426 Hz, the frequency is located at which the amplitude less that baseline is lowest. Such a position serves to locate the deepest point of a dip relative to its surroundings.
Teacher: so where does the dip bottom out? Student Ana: 426.0 Hz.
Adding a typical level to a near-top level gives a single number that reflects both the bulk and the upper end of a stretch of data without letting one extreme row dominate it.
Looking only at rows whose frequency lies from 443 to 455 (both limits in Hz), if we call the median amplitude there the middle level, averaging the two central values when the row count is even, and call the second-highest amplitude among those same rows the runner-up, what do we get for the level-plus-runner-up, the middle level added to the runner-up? 1.7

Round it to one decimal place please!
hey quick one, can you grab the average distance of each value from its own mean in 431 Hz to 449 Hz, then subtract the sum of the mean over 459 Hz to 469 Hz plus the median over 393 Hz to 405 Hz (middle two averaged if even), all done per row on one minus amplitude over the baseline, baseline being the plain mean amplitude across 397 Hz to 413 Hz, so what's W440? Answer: -0.4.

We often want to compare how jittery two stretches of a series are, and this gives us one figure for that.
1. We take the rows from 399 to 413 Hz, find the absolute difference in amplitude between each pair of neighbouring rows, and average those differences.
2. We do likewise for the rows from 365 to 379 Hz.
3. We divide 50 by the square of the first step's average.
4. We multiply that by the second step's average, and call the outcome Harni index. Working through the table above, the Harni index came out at 930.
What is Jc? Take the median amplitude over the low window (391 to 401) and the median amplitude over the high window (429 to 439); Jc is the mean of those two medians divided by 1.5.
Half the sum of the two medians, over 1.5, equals 0.52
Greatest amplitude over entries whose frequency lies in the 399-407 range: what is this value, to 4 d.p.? 1.0310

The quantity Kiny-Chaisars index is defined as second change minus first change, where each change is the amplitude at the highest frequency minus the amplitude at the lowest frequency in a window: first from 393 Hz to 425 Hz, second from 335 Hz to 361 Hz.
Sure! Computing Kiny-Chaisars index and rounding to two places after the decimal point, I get 0.55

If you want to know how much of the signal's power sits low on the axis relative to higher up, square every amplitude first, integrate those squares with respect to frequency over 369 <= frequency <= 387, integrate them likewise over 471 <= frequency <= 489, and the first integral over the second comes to 4.0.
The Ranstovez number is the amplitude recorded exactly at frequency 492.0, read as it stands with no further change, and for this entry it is 0.9375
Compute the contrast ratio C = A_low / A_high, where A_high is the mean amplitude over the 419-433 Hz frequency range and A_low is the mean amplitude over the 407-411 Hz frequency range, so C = 2.2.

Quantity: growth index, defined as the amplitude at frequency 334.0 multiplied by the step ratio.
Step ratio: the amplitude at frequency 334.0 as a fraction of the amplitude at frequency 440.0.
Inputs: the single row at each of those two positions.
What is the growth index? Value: 1.3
